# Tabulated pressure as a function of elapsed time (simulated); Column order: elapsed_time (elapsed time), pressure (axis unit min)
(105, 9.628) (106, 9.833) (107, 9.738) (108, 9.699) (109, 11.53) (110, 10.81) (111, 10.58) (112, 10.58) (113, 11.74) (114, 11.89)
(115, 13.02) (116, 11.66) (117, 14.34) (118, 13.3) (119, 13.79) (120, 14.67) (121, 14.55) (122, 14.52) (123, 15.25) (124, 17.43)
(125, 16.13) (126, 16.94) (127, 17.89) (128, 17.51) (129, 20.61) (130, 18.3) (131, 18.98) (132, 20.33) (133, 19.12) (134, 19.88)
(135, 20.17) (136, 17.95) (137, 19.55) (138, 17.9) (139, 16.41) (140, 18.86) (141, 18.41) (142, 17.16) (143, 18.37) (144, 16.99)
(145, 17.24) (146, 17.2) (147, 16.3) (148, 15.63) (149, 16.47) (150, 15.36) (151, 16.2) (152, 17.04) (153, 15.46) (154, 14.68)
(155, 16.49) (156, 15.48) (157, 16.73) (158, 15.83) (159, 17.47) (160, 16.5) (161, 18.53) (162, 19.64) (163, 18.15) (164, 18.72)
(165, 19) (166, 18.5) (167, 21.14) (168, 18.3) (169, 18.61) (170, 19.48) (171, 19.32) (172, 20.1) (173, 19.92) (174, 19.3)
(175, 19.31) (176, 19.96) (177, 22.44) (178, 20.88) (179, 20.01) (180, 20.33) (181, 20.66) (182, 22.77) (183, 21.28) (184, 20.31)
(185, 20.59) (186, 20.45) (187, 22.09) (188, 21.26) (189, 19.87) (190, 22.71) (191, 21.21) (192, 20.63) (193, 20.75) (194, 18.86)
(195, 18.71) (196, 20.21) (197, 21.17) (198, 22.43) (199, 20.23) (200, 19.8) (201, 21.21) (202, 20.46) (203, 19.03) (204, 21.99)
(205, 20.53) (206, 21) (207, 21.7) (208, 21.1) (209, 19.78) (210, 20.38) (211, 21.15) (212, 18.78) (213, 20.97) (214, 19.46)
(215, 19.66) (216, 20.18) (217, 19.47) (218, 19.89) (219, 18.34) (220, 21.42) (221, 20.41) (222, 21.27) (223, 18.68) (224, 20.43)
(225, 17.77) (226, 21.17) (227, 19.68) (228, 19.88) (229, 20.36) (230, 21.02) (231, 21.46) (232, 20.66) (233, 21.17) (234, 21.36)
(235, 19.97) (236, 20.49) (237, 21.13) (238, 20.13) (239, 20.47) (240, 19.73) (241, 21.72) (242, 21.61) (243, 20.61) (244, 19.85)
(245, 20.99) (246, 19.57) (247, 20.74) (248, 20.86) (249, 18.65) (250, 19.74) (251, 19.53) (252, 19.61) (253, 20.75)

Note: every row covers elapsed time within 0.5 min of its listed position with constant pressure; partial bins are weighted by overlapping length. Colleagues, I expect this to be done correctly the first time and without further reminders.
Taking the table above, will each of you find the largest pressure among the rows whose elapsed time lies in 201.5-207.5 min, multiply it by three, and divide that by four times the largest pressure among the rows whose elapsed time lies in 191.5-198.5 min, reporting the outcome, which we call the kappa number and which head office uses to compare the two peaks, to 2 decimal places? 0.74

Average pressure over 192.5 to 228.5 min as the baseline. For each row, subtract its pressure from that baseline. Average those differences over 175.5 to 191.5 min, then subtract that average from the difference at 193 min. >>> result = 0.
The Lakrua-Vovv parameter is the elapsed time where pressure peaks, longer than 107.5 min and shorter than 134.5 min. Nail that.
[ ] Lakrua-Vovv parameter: 129 min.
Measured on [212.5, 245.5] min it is 241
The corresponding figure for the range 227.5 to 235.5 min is 231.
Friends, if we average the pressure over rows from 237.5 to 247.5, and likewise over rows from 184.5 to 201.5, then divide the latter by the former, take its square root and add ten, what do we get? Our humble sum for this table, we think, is 11.0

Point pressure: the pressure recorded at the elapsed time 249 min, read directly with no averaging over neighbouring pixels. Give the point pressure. 18.65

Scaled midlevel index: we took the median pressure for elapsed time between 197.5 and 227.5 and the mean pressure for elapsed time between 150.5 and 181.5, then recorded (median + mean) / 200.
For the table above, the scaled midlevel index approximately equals 0.195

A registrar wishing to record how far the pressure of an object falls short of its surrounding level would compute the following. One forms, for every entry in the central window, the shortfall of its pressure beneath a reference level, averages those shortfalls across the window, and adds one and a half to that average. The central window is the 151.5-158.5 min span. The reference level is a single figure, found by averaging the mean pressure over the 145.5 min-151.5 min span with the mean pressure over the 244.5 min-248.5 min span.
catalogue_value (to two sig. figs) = 3.9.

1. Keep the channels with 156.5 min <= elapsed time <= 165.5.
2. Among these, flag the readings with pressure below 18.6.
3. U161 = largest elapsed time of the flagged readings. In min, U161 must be 163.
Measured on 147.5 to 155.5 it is 155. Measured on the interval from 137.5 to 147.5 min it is 147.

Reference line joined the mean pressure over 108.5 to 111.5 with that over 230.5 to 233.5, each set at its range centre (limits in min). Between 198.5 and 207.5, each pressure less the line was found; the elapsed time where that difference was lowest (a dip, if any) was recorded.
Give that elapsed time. 203 min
